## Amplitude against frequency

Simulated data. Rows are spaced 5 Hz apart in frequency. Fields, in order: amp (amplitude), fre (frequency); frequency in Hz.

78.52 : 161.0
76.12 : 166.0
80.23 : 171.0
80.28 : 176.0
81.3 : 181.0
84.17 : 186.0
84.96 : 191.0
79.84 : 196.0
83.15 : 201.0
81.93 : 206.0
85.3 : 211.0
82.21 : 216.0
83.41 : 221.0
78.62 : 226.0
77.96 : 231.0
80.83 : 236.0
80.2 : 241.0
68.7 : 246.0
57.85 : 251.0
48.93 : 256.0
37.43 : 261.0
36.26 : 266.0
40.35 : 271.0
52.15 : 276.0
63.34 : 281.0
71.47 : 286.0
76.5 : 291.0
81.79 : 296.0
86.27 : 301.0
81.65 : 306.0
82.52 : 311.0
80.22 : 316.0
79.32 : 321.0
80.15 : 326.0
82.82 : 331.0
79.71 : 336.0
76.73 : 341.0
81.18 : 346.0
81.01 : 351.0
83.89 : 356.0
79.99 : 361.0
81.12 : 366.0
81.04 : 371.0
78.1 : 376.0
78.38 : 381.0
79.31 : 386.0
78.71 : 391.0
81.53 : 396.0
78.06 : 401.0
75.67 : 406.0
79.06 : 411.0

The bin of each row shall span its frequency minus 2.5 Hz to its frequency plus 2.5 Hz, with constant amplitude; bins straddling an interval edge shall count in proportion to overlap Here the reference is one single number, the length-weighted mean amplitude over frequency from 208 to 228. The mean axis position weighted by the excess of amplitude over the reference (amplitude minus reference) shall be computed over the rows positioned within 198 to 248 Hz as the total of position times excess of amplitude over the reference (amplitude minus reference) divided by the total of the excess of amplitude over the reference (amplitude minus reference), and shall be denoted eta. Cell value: 243.8 Hz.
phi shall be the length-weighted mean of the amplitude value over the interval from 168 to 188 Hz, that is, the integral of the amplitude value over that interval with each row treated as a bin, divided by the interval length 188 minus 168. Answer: 81.3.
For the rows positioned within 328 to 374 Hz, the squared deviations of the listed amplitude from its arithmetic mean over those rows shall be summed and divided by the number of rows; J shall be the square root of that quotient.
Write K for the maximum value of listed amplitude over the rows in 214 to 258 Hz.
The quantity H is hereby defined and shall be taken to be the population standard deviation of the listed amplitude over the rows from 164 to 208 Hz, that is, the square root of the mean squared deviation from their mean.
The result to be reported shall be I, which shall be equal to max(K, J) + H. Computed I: 86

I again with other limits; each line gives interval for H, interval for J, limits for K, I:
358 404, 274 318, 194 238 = 87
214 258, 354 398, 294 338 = 98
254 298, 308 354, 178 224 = 102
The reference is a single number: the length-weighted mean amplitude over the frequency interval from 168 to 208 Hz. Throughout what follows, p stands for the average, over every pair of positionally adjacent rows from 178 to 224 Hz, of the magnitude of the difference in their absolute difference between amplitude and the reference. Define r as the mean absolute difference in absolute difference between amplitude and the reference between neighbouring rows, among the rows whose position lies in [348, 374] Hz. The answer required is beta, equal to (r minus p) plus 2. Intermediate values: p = 1.6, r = 0.6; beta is 1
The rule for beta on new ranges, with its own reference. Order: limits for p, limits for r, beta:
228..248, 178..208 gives -2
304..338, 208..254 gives 5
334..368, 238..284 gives 9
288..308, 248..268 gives 5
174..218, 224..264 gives 7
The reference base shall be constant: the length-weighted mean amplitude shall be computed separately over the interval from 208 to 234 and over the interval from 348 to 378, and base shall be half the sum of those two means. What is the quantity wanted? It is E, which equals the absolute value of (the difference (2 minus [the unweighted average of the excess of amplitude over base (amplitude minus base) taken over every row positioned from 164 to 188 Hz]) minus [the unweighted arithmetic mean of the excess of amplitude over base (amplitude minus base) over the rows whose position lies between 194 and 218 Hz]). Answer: 1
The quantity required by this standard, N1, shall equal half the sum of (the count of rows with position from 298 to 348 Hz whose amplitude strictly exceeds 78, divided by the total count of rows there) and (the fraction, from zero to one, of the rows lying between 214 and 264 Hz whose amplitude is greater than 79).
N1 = 0.65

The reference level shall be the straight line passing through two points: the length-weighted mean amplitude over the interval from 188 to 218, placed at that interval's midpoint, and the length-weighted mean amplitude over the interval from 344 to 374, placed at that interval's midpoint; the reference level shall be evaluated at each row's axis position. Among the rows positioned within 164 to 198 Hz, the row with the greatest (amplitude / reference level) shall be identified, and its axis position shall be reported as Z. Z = 191.0 Hz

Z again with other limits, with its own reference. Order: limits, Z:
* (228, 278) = 236.0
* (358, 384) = 366.0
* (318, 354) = 331.0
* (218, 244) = 221.0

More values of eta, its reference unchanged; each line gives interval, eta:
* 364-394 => 380.8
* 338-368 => 348.6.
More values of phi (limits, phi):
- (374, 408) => 78.6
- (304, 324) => 80.9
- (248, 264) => 48.3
